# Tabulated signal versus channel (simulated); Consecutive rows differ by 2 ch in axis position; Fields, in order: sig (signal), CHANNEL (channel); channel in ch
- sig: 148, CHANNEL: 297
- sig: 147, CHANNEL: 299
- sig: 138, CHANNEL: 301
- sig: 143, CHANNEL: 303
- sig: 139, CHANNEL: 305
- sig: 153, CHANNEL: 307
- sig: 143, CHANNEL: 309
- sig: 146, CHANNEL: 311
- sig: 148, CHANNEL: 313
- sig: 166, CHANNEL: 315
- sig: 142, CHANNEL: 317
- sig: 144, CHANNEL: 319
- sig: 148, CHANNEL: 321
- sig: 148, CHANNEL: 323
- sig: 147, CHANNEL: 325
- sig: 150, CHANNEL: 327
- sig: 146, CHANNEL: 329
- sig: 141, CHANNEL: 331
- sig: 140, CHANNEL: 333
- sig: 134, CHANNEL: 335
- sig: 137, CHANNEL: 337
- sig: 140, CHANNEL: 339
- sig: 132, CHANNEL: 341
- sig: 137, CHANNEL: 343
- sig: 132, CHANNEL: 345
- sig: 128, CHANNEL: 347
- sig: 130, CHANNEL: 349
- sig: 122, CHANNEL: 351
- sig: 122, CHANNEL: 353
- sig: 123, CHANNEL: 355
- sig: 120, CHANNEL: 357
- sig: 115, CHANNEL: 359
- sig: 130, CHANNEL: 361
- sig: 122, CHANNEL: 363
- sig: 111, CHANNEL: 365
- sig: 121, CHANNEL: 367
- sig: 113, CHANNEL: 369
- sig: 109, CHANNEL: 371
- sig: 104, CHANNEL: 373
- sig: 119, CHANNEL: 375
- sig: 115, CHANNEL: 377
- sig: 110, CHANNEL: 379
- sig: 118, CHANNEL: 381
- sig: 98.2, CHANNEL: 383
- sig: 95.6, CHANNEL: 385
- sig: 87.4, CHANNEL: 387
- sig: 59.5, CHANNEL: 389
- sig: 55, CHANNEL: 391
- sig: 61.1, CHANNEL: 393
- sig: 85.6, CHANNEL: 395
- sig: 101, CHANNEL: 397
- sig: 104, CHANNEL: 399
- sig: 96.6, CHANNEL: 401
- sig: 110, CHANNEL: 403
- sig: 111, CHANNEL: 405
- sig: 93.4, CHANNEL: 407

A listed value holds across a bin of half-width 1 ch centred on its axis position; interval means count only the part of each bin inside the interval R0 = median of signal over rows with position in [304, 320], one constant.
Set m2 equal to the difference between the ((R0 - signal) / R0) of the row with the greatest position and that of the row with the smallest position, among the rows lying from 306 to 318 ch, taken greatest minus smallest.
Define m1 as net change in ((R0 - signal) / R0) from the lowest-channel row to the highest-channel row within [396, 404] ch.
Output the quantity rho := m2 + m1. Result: 0.014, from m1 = -0.062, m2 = 0.08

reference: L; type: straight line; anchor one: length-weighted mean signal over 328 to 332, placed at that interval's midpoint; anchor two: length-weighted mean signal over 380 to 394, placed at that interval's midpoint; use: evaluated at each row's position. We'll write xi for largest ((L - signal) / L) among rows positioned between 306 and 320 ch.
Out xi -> 0.139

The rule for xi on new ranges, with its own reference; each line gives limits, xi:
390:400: 0.293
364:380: -0.049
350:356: -0.009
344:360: -0.009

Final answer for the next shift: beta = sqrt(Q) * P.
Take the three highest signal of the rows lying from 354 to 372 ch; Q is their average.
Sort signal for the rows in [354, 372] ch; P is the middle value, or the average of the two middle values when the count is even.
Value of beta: 1342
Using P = 120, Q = 125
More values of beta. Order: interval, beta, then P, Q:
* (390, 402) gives 913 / 91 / 101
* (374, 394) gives 1050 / 97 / 117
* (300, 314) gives 1746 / 143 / 149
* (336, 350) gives 1551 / 132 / 138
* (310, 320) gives 1808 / 146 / 153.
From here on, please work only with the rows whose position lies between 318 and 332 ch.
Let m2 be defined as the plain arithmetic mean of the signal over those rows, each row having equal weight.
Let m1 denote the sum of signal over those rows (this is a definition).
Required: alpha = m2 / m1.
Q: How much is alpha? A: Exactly 0.14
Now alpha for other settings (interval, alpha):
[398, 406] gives 0.25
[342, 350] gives 0.25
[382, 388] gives 0.33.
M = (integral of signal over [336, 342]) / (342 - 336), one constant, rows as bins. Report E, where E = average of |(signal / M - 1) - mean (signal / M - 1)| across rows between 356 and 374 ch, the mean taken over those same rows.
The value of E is 0.047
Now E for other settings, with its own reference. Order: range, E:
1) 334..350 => 0.024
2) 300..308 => 0.036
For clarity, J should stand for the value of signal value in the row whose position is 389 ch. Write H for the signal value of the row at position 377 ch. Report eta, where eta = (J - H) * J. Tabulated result -3302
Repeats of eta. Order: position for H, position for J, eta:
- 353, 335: 1608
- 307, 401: -5448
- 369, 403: -330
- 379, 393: -2988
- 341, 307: 3213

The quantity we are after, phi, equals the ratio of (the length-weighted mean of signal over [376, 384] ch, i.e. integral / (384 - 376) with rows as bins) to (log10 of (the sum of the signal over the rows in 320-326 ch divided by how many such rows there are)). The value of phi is 51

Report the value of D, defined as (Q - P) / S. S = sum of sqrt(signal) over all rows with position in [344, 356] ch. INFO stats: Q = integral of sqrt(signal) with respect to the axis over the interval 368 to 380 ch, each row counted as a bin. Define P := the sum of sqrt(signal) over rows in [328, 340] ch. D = 0.83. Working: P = 70.9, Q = 127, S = 67.4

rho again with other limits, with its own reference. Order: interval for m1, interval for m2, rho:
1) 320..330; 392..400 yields -0.282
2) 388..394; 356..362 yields -0.080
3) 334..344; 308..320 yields -0.028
